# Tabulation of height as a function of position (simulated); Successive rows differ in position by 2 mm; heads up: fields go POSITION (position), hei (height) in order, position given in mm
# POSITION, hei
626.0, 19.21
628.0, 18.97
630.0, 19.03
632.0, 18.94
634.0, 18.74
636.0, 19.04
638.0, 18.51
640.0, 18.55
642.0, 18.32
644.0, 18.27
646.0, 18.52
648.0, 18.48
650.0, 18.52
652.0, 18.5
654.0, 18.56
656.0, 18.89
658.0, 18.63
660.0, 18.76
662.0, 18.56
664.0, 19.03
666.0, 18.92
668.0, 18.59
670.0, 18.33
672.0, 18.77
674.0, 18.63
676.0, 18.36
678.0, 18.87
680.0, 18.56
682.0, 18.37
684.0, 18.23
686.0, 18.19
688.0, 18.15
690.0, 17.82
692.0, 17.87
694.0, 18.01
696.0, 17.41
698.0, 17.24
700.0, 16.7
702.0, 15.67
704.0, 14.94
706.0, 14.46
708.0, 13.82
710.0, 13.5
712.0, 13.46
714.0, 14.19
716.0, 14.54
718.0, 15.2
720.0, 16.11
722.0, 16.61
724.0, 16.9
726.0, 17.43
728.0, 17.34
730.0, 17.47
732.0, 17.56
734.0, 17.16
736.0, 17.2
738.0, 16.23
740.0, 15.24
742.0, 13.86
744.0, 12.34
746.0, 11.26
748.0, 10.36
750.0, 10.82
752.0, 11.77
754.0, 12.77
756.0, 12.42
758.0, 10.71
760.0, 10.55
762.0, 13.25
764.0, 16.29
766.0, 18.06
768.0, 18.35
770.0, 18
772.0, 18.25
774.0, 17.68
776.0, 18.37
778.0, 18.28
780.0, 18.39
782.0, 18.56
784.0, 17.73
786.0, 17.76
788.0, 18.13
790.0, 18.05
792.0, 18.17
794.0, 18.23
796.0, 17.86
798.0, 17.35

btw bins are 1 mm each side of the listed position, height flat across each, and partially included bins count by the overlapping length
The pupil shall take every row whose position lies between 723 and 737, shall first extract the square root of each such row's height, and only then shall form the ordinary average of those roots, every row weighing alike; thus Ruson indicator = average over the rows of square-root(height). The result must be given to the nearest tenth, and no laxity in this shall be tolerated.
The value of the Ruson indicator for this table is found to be 4.2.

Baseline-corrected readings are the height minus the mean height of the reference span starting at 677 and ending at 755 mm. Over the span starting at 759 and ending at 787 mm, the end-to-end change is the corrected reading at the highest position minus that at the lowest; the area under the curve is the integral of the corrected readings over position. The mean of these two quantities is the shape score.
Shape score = 23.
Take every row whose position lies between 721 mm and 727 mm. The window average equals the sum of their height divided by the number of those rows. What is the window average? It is 17.0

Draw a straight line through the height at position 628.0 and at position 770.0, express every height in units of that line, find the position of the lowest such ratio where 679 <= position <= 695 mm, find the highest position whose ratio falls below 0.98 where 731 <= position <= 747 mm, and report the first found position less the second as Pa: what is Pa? -56 mm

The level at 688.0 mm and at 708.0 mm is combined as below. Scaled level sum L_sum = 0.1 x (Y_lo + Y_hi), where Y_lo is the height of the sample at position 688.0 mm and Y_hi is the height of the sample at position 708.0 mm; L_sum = 3.2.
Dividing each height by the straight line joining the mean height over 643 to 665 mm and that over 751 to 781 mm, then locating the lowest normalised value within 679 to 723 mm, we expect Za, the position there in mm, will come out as 710.0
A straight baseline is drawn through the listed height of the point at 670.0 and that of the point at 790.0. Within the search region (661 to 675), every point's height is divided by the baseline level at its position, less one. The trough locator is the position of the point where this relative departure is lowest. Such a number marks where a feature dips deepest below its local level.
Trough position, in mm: 670.0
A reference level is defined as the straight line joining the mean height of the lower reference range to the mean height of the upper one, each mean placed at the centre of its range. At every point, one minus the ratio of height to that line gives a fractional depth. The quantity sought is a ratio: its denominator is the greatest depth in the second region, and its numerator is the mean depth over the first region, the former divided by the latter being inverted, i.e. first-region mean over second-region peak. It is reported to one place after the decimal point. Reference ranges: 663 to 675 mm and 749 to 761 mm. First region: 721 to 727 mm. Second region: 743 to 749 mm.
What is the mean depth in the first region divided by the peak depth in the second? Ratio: -1.4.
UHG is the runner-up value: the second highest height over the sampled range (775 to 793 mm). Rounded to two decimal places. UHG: 18.39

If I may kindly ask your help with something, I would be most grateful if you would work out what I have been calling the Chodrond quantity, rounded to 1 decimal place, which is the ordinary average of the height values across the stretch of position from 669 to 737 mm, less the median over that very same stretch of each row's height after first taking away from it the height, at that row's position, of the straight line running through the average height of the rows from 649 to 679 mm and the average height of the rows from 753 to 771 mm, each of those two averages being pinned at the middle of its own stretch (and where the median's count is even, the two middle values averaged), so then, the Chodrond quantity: 16.5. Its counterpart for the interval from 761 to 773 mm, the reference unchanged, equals 13.2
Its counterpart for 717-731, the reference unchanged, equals 15.9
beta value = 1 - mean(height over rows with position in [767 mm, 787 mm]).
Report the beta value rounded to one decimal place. -17.1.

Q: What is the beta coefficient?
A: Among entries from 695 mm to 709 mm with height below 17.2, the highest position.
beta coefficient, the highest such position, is 708.0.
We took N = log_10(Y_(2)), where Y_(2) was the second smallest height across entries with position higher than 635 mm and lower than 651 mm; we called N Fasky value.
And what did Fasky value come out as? 1.26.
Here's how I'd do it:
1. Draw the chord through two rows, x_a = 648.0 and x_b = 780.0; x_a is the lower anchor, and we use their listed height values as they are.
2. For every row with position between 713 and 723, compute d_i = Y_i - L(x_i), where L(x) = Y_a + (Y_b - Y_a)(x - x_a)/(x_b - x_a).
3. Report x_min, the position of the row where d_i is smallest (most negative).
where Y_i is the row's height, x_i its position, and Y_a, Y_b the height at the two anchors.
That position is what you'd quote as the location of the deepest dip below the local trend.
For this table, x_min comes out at 714.0 mm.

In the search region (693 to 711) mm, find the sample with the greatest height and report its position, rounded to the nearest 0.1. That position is 694.0 mm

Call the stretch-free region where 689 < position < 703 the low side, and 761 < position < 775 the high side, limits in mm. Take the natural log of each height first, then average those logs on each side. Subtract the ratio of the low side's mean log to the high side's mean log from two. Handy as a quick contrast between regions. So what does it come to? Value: 1.00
